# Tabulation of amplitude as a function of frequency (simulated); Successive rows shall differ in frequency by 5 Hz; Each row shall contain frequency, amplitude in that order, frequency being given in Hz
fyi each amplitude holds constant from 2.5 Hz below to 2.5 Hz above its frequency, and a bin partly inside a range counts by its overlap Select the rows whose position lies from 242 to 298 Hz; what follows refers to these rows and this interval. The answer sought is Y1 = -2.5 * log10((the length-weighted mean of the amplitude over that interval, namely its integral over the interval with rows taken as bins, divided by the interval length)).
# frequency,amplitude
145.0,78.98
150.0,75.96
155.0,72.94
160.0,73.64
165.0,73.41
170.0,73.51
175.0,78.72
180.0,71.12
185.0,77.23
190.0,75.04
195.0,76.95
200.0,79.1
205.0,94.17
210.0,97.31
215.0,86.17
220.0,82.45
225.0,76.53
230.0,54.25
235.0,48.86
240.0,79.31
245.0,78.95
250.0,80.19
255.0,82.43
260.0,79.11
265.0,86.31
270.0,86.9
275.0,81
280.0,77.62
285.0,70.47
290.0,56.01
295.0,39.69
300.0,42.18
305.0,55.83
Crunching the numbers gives -4.676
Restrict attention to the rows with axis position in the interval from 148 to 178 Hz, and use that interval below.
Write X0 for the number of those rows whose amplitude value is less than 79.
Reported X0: 6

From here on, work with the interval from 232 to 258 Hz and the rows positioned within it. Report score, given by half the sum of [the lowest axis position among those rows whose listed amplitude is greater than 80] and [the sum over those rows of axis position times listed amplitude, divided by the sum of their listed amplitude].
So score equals 248.0 Hz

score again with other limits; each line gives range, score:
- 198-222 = 207.5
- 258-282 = 267.4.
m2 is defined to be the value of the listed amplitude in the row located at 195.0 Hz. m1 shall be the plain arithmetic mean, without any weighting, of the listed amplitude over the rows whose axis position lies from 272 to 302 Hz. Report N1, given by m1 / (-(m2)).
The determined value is -0.79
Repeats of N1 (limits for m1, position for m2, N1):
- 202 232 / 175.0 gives -1.04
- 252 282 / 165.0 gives -1.12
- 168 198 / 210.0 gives -0.78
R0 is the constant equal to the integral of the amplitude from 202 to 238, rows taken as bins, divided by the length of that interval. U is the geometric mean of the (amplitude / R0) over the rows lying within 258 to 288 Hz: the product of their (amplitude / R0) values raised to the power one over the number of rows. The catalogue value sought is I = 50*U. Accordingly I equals 51.9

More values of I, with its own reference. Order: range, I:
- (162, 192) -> 48.5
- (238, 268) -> 52.5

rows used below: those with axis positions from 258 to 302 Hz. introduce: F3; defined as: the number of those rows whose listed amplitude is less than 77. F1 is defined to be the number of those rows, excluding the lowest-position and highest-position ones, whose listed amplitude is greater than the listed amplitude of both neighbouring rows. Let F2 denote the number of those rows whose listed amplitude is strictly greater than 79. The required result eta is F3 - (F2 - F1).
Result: 1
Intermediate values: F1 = 1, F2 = 4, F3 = 4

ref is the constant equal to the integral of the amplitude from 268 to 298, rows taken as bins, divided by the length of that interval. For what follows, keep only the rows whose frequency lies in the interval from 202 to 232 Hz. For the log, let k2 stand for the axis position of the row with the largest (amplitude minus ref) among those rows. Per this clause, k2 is 210.0 Hz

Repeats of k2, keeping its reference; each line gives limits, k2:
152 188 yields 175.0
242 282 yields 270.0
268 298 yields 270.0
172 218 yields 210.0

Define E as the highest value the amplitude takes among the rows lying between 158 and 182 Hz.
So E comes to 78.72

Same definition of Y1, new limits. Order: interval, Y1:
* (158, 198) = -4.688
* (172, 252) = -4.719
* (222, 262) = -4.651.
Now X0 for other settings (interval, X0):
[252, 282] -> 1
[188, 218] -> 2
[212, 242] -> 3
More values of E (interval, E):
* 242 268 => 86.31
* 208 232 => 97.31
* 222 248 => 79.31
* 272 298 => 81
